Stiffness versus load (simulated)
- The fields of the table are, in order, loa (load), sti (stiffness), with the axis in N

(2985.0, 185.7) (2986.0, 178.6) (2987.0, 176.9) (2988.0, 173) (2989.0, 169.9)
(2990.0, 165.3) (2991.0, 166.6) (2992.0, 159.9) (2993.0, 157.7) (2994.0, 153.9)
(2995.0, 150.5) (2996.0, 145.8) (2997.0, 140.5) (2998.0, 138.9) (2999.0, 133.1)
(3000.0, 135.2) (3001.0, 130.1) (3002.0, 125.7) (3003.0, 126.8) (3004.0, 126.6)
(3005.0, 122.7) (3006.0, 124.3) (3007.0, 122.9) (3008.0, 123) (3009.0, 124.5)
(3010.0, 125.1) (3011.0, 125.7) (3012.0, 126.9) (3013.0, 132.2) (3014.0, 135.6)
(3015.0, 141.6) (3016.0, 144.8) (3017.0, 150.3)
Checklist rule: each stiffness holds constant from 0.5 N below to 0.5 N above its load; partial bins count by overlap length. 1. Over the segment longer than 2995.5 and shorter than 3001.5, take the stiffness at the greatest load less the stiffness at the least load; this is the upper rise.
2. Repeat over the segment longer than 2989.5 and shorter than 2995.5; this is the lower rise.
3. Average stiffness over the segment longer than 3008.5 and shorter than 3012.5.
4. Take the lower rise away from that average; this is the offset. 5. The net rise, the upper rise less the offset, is -156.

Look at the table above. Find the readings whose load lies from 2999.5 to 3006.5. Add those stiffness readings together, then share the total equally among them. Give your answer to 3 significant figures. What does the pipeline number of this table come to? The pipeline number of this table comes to 127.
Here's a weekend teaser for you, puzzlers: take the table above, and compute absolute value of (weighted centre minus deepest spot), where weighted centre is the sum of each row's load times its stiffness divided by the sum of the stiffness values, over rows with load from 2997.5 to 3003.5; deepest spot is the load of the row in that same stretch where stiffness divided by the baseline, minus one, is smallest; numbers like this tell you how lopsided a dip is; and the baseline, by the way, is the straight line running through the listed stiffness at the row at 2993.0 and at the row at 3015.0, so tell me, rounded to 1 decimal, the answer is 1.6 N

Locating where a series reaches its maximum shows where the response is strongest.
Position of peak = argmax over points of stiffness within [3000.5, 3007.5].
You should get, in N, 3001.0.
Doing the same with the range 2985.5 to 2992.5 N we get 2986.0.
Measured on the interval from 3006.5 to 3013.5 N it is 3013.0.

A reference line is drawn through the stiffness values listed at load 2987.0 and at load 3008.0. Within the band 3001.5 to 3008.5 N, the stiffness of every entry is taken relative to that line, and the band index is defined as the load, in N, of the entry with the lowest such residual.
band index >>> 3002.0 N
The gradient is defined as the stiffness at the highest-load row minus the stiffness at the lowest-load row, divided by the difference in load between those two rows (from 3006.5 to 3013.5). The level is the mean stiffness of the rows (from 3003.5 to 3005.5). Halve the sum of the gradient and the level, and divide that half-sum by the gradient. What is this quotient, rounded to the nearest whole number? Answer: 41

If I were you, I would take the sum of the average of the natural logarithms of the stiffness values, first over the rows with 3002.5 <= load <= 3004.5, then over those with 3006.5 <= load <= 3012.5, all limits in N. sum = 9.7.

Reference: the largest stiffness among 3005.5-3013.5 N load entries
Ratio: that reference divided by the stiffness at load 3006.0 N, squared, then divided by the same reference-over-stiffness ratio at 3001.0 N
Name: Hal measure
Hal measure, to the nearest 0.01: 1.11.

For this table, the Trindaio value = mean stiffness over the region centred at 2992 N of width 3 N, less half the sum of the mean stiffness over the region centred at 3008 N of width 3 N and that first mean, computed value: 19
